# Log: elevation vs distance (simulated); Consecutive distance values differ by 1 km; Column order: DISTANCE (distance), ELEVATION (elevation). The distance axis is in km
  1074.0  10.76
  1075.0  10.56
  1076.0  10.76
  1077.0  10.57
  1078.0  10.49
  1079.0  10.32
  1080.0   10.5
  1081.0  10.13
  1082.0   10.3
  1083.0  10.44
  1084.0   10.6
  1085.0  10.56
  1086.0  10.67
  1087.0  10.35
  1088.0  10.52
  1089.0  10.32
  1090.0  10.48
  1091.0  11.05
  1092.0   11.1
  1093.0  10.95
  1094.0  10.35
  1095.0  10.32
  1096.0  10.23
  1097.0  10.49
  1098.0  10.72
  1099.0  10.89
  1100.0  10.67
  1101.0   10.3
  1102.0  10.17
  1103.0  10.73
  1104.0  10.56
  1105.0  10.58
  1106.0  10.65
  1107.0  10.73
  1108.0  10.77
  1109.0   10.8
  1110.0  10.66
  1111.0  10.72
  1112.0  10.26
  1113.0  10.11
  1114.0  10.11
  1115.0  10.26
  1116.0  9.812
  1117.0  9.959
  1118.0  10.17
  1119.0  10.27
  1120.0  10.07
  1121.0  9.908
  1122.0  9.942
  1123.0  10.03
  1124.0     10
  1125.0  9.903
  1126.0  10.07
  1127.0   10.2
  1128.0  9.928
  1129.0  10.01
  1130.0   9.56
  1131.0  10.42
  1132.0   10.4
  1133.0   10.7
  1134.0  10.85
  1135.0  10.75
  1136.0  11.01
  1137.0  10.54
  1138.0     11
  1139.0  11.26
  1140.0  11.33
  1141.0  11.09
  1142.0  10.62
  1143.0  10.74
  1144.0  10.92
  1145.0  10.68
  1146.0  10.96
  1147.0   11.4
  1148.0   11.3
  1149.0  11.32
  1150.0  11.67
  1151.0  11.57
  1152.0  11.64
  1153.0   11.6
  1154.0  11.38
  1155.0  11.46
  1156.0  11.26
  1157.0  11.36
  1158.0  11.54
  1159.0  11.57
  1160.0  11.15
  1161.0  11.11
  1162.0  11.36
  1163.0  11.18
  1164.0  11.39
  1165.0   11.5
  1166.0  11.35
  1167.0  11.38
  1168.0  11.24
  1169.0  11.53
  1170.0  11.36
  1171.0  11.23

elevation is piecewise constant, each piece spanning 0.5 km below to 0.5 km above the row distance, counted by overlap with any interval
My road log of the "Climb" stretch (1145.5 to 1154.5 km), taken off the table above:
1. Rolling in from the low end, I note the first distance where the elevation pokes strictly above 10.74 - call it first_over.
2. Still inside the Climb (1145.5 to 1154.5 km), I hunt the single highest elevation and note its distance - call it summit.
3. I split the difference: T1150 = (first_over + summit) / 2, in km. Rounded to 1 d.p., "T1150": 1148.0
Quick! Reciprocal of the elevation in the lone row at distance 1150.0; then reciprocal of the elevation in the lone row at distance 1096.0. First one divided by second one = 0.877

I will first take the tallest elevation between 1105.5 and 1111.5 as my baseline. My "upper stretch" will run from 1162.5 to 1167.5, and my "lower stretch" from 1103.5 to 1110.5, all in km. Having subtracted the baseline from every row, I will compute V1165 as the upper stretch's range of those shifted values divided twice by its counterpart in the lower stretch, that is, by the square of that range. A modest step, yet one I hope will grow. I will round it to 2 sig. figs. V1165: 5.6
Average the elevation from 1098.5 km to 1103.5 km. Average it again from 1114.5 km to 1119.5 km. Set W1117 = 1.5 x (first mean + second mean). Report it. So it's 31.0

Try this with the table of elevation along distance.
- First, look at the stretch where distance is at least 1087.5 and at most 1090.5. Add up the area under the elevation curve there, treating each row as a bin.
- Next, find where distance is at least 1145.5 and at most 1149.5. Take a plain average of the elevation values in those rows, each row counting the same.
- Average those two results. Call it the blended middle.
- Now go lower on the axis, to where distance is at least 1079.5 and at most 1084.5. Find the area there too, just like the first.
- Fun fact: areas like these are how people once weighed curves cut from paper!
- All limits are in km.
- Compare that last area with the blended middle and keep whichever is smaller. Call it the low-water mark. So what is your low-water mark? 21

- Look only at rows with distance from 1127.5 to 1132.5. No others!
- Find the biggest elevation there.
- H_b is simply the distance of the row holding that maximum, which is 1131.0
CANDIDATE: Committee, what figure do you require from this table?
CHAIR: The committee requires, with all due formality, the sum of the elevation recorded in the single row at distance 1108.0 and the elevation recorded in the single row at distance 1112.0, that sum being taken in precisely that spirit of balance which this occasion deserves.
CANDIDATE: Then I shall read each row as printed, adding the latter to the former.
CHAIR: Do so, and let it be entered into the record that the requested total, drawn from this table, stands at 21.0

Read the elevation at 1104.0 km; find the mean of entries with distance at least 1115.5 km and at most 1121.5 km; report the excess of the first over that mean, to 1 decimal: 0.5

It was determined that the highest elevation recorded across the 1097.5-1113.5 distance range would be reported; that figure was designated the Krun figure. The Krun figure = 10.89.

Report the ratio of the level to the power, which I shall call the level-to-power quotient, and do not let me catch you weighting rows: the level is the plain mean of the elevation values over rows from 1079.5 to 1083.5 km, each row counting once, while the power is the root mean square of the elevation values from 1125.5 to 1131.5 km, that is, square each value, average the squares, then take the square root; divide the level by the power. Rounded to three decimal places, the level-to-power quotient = 1.031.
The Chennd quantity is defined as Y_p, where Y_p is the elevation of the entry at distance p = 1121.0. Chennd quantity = 9.908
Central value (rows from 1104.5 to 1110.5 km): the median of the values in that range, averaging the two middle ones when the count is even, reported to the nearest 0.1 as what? 10.7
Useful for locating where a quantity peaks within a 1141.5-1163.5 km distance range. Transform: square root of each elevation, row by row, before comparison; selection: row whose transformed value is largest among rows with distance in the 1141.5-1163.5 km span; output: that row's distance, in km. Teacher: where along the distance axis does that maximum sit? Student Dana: 1150.0 km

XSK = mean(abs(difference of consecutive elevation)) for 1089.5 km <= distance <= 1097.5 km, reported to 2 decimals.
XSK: 0.25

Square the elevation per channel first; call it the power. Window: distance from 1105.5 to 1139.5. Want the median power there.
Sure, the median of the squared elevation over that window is 105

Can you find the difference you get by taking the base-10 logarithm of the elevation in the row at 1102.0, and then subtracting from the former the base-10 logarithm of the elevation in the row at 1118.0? 0.00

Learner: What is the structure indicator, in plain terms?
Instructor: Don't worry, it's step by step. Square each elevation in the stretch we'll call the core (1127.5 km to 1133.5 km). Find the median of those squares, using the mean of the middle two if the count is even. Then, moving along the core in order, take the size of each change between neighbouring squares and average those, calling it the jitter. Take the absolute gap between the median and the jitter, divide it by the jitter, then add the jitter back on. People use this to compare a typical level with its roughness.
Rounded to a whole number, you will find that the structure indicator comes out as 21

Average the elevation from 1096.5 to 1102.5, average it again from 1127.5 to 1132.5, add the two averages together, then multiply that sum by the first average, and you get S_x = 217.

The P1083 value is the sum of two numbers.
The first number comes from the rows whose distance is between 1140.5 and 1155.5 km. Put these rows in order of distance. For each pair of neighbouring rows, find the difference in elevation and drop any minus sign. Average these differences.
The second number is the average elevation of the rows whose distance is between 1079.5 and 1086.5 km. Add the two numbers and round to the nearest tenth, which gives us 10.7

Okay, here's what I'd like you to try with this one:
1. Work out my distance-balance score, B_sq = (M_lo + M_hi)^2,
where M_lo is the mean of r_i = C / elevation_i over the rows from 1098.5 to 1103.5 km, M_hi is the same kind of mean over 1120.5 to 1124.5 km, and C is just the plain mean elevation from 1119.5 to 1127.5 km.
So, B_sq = 3.82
